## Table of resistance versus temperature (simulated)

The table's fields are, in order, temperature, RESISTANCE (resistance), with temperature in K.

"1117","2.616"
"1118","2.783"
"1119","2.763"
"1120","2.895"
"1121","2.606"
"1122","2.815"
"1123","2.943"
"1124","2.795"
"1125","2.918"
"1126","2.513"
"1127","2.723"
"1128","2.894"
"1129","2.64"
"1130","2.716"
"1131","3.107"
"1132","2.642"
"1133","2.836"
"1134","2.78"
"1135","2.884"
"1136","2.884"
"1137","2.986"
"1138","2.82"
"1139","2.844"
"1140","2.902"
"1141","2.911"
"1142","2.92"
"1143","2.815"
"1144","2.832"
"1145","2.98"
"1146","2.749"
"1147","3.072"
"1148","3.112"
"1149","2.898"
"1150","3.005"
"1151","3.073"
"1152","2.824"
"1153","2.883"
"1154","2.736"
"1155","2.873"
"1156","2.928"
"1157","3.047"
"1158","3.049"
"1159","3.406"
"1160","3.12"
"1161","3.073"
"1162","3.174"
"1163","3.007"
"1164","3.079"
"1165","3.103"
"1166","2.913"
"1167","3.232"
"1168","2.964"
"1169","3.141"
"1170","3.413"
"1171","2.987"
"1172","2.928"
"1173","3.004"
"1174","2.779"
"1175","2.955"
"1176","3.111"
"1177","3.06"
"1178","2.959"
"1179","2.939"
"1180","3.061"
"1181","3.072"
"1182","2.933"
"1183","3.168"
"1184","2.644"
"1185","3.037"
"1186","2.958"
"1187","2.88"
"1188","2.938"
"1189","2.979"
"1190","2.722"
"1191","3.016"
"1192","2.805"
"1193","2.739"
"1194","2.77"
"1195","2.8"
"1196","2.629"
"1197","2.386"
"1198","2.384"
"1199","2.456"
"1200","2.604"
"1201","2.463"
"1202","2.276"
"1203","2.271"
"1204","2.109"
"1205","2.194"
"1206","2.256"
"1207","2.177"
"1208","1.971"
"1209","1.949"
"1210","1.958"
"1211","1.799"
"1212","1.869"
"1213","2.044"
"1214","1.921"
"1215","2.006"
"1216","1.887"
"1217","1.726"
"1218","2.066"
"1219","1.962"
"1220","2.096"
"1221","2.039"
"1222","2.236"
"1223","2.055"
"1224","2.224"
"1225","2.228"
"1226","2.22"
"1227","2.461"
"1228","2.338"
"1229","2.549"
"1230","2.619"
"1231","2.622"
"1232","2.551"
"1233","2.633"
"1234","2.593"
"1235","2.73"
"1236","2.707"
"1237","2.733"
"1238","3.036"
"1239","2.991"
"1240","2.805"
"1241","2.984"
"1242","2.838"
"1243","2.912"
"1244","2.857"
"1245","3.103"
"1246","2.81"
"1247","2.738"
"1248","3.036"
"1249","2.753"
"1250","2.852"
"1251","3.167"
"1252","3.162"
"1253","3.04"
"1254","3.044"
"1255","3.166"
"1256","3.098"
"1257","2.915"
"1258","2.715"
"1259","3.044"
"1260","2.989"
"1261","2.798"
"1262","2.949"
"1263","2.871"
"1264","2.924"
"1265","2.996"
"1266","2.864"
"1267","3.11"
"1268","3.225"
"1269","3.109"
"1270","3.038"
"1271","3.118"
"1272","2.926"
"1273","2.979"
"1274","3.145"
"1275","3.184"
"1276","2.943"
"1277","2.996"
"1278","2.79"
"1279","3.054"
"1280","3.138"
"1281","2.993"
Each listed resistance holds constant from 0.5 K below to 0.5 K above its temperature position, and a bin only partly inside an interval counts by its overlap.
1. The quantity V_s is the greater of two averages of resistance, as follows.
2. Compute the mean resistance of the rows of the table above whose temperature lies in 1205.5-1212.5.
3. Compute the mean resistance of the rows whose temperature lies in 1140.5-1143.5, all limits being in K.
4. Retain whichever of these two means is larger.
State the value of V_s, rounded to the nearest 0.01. 2.88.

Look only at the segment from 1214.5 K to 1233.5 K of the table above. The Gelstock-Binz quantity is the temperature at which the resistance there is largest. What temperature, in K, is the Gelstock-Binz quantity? 1233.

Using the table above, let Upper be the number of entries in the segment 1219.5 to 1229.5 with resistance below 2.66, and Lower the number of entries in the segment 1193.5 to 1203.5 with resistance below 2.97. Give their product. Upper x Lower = 100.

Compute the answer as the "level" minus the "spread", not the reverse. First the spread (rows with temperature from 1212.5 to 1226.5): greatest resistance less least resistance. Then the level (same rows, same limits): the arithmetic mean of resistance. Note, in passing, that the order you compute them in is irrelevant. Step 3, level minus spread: 1.5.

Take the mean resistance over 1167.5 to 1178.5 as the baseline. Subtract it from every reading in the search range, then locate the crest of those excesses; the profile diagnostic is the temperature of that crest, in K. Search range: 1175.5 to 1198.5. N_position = 1183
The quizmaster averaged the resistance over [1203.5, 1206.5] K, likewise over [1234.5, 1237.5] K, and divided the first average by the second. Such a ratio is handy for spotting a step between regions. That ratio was 0.80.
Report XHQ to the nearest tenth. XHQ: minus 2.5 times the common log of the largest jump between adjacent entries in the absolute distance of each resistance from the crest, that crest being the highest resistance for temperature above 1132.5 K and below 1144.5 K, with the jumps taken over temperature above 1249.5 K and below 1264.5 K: 1.7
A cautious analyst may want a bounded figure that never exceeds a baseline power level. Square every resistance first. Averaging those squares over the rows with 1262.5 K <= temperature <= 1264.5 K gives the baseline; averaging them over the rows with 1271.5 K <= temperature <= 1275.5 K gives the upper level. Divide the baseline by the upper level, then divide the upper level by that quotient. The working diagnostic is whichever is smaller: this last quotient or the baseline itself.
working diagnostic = 8.4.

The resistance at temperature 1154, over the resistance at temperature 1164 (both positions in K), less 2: -1.11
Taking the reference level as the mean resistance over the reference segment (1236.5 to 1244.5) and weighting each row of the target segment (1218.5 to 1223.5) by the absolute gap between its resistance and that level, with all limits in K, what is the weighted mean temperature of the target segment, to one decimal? 1220.9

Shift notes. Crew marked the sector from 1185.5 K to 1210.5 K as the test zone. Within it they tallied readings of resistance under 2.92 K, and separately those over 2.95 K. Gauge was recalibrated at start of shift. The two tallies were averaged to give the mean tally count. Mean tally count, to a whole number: 12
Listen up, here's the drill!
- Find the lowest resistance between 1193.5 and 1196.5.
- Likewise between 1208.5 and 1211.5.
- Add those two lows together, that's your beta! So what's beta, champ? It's 4.4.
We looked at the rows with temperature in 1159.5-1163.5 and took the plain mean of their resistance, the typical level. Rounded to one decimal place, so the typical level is 3.1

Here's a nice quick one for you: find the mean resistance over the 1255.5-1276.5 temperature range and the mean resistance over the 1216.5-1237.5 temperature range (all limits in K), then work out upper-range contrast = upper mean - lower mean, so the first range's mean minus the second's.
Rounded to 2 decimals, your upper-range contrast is 0.65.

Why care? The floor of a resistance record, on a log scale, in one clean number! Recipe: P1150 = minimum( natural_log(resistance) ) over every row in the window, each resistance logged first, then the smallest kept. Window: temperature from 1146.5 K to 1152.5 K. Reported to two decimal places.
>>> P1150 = 1.04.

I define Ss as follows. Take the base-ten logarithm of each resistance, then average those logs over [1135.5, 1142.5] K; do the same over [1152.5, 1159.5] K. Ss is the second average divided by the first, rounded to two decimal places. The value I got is 1.03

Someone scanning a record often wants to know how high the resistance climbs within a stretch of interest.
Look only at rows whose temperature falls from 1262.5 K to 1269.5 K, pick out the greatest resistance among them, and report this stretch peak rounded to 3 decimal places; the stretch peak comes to 3.225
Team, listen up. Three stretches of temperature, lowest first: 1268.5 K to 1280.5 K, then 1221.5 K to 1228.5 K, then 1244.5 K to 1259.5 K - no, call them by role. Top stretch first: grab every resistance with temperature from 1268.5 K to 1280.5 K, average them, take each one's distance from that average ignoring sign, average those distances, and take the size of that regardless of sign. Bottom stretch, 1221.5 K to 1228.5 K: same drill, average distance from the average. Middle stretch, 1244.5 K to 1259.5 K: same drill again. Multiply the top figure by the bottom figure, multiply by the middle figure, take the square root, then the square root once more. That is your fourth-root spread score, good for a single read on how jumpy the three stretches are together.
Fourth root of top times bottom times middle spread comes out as 0.182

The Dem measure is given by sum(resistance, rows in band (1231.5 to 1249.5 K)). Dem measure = 50.8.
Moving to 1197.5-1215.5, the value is 38.7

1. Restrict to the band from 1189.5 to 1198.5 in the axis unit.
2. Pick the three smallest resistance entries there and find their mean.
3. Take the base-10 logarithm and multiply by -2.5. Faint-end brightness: -0.98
